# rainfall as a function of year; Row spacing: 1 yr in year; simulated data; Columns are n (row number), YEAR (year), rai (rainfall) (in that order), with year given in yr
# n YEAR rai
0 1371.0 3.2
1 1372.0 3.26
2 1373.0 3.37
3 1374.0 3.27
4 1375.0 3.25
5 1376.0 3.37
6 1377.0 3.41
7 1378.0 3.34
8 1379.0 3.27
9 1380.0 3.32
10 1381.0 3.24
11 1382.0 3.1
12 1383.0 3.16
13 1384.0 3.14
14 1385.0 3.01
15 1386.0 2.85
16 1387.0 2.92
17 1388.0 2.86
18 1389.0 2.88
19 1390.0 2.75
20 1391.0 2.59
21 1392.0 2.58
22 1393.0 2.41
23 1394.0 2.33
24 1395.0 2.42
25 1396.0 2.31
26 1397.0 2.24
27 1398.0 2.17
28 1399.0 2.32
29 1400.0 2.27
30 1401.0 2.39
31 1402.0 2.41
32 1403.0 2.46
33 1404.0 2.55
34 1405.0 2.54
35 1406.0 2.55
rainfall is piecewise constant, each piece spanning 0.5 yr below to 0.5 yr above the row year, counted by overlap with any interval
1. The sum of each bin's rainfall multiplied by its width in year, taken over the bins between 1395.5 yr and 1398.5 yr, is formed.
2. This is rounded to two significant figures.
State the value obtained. 6.7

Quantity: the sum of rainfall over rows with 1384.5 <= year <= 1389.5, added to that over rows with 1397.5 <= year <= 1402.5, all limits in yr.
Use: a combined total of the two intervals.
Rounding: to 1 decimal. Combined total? 26.1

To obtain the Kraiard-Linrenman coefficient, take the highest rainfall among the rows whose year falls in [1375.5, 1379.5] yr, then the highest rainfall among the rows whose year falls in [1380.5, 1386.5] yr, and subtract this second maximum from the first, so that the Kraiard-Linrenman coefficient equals 0.17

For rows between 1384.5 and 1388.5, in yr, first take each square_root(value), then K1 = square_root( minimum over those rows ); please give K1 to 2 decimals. 1.30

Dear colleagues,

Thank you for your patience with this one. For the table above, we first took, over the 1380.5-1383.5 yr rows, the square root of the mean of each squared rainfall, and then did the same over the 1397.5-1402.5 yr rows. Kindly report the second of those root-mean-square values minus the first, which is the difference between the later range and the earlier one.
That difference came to -0.85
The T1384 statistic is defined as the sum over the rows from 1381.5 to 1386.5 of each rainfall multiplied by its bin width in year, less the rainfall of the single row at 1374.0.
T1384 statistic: 12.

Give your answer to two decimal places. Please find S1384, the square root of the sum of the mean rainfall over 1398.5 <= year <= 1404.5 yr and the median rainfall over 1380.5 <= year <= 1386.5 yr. 2.35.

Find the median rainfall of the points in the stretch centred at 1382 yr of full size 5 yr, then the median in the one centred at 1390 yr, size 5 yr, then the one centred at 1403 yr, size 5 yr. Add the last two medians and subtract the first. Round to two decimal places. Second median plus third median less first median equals 2.05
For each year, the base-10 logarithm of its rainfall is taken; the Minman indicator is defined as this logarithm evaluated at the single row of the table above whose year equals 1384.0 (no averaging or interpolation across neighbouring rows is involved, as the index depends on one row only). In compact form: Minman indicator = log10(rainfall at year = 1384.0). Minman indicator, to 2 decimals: 0.50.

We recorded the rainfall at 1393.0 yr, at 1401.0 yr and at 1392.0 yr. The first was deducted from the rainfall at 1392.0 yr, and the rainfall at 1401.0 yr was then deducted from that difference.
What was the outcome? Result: -2.2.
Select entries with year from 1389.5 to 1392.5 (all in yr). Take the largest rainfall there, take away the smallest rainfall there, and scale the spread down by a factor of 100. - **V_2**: 0.0017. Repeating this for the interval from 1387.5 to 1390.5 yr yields 0.0013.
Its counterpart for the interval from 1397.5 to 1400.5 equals 0.0015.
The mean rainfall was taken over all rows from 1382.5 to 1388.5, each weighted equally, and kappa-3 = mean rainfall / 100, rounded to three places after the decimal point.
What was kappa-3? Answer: 0.030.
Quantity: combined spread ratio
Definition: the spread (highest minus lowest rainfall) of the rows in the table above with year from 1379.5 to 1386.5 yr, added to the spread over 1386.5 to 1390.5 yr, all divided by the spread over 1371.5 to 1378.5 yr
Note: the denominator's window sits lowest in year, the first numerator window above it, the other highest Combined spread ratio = 4.00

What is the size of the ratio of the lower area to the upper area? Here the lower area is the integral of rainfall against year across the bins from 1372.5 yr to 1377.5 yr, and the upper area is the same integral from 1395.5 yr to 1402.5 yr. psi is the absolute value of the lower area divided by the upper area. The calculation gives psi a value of 1.0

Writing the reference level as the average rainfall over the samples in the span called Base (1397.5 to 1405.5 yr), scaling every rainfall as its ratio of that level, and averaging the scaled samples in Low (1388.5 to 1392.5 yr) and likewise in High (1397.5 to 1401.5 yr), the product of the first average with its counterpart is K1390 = 1.08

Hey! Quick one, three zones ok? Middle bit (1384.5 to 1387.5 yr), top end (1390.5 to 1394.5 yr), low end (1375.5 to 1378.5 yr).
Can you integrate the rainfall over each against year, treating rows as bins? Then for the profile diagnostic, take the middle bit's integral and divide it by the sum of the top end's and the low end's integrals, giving 0.44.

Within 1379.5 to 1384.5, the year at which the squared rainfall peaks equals 1380.0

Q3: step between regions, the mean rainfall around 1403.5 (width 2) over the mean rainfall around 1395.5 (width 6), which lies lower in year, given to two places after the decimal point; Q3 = 1.08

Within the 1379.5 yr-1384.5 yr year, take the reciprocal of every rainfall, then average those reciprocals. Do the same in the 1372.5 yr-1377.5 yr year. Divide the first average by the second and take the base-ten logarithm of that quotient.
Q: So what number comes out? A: 0.019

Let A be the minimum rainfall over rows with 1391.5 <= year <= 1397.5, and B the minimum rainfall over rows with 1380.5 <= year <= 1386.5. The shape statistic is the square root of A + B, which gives 2.26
